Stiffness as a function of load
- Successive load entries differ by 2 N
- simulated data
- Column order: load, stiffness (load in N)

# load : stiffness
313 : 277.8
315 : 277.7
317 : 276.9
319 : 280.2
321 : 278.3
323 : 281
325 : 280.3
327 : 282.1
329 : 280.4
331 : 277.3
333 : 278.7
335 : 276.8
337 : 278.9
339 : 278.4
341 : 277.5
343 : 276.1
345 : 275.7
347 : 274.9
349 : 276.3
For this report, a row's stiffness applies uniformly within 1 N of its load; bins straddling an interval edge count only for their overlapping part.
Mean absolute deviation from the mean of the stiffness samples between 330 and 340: 0.78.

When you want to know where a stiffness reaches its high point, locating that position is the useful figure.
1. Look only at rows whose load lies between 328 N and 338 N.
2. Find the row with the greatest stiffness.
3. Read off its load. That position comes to 329 N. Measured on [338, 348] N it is 339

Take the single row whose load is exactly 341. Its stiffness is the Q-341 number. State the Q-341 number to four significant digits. 277.5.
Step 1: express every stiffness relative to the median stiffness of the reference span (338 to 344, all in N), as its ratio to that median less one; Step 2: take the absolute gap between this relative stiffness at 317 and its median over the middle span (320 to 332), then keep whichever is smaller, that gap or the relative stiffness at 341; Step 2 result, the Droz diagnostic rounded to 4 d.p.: 0.0000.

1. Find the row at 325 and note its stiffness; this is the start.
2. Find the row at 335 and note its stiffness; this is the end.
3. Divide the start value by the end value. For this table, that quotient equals 1.01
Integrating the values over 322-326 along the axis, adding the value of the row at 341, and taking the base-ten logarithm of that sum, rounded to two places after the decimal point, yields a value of 3.15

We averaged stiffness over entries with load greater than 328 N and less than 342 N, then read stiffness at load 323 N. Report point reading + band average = 559.3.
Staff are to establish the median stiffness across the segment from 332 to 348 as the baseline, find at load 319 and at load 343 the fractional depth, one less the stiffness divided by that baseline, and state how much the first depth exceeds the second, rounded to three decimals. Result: -0.015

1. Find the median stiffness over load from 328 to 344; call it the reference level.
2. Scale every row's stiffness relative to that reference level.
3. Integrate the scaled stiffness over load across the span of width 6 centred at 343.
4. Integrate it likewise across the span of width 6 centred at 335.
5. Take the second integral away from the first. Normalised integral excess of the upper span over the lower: -0.037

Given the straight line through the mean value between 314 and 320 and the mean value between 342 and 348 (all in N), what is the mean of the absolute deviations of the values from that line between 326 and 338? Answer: 2.2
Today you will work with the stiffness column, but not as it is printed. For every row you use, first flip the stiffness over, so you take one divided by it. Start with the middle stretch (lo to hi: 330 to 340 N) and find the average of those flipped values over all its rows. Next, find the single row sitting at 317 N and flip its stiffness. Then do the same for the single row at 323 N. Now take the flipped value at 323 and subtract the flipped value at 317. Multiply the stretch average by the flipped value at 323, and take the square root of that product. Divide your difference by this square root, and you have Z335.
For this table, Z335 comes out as -0.015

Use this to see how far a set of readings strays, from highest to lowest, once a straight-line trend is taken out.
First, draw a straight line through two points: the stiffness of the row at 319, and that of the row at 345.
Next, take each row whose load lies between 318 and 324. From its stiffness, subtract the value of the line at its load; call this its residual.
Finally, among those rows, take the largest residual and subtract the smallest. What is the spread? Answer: 3.0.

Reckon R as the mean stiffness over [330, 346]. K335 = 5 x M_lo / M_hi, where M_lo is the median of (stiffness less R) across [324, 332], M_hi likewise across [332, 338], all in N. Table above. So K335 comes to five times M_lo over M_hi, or 11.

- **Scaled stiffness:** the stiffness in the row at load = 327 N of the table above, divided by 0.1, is 2821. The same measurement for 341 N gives 2775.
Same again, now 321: 2783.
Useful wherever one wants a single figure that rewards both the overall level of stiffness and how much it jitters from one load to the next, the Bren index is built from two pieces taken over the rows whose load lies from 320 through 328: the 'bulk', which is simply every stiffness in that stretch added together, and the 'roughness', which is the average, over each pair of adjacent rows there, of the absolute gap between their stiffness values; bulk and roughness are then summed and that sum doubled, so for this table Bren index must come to 2247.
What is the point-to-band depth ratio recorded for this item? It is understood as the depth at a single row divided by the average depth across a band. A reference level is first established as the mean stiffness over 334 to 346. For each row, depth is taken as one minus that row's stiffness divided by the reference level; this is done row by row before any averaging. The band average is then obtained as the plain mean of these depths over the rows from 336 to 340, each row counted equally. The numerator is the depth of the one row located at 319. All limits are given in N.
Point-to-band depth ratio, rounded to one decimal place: 2.1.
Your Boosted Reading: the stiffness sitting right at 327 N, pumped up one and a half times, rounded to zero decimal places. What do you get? 423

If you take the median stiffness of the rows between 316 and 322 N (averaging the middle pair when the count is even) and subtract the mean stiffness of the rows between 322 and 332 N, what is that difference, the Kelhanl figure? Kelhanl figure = -1.92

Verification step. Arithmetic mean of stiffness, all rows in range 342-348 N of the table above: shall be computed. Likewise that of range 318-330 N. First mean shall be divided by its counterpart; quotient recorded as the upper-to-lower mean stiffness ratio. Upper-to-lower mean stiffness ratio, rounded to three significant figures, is 0.983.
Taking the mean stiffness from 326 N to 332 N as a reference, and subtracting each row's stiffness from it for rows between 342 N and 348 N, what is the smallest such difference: 3.8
